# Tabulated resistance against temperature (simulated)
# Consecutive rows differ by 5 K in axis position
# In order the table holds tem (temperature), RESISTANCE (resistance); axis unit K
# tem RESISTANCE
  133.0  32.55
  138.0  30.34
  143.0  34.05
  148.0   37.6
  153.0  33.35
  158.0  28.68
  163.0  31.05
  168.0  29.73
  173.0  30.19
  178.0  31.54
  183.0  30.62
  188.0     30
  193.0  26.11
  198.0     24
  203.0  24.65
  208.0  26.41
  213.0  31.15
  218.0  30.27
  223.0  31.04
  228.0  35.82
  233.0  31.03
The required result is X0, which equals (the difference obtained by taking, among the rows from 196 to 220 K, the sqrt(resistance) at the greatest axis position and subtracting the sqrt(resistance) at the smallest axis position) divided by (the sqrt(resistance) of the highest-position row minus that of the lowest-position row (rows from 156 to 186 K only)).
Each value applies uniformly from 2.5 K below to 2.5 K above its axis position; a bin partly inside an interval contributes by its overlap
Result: 3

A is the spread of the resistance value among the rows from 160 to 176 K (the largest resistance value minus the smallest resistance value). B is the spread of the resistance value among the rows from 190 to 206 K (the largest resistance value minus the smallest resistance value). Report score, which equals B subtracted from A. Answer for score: -0.8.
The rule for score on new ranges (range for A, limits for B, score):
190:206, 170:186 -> 0.8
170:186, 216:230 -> -4.2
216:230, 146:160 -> -3.4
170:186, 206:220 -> -3.4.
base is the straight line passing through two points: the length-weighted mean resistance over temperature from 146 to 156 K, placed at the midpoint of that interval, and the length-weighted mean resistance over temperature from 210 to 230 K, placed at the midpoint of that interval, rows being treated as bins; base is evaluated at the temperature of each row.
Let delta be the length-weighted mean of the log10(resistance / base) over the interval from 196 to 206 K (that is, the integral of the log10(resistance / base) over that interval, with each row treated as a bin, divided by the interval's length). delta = -0.127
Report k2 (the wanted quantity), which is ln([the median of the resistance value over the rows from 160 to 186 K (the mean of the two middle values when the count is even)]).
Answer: 3.42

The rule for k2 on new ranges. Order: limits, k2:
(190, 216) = 3.26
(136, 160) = 3.51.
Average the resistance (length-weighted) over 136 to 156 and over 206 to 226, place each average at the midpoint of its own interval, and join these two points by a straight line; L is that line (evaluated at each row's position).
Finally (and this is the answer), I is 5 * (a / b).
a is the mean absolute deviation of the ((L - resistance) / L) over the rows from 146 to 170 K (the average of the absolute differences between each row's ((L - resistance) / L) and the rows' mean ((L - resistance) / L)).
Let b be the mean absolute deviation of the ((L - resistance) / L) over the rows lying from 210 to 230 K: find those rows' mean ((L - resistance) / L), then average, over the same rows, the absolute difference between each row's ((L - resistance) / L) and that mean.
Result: 5.0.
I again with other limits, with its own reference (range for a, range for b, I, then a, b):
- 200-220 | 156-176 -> 18.5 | 0.094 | 0.025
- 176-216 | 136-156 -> 6.9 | 0.081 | 0.059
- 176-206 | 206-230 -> 5.1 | 0.081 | 0.079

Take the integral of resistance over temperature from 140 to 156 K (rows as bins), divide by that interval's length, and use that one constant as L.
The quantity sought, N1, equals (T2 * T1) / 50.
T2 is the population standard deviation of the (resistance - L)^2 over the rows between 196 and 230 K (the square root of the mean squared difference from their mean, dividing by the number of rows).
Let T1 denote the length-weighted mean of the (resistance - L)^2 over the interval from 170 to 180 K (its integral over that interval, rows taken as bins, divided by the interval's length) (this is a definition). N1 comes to 13.4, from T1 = 16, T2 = 43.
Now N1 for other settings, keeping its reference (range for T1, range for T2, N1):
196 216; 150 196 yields 27.8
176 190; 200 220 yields 11.5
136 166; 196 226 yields 11.0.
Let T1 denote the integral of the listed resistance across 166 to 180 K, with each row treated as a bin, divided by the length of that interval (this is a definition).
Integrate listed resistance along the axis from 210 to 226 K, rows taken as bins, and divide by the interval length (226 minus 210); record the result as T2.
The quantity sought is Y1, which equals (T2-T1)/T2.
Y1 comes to 0.01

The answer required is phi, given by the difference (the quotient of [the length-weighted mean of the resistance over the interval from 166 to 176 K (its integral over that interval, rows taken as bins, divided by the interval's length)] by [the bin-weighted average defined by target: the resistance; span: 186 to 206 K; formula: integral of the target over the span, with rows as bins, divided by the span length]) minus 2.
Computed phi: -0.85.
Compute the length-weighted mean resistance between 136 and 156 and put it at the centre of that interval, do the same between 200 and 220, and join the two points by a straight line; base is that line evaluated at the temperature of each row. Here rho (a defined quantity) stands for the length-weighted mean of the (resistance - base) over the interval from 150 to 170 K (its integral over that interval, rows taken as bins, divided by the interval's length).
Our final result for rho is -1.6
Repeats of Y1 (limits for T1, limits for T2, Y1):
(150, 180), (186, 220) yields -0.12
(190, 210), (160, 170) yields 0.16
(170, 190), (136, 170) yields 0.05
